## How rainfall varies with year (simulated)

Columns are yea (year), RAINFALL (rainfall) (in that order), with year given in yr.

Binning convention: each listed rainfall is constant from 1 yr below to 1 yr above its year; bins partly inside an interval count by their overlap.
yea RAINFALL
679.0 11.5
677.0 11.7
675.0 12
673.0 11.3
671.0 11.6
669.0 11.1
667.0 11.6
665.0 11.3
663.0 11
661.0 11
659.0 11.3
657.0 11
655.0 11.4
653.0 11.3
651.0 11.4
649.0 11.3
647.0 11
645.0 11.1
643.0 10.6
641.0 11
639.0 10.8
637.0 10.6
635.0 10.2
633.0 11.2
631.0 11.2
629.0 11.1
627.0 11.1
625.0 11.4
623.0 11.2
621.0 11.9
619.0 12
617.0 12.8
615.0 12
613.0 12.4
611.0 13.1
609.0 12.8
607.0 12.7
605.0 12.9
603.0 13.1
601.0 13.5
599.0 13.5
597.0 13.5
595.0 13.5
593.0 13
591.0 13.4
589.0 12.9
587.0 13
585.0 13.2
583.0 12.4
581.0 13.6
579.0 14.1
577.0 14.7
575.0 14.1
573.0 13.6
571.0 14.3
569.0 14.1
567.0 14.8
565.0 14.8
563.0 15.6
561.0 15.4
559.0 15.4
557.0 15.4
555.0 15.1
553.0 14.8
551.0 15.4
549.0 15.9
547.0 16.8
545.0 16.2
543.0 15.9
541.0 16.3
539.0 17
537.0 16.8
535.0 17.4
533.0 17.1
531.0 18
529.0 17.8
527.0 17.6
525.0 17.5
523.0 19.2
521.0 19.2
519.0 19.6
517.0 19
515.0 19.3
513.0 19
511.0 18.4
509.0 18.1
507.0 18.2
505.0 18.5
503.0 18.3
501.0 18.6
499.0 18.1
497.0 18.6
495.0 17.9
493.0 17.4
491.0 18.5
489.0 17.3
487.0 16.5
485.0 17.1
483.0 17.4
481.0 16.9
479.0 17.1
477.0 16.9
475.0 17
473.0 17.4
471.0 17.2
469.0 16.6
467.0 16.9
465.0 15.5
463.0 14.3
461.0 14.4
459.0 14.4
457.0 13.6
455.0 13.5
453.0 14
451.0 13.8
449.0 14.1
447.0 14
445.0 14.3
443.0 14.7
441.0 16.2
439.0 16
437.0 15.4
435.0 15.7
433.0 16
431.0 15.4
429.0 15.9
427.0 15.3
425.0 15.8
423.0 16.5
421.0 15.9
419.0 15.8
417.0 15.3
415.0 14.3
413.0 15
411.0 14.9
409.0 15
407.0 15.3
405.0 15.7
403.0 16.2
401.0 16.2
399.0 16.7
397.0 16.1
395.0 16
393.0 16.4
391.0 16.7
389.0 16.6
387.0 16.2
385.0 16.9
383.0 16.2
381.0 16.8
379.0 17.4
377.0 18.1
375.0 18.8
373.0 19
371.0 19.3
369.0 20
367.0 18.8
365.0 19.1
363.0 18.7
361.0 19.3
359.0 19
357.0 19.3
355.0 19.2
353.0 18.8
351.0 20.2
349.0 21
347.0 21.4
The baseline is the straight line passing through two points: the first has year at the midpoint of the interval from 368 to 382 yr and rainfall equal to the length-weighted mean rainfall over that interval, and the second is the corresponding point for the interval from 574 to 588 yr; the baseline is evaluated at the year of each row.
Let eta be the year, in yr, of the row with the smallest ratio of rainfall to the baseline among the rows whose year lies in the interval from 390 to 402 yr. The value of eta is 395.0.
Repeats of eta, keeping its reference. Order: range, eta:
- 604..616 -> 615.0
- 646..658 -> 647.0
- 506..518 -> 509.0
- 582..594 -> 583.0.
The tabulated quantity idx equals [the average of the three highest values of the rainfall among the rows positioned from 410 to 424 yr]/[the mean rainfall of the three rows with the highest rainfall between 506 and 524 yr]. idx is 0.83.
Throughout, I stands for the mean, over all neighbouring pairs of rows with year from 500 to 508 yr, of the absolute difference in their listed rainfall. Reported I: 0.27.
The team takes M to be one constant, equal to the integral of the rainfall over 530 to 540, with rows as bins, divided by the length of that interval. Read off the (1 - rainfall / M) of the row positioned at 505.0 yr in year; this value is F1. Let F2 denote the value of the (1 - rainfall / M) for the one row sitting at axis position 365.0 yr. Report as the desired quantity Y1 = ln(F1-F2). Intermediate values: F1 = -0.07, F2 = -0.11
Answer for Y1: -3.4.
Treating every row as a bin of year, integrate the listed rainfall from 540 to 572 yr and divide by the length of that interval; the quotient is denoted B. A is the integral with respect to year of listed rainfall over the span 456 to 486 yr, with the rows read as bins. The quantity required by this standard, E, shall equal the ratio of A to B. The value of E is 32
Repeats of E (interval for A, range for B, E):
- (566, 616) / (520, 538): 37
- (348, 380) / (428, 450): 40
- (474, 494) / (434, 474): 23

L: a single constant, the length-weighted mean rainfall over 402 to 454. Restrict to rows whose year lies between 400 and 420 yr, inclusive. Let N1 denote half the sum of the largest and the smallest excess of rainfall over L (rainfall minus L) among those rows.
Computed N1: 0.0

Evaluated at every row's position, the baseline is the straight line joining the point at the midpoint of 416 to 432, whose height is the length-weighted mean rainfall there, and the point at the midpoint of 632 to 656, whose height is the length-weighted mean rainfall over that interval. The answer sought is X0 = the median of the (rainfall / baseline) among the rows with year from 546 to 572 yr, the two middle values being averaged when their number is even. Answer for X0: 1.18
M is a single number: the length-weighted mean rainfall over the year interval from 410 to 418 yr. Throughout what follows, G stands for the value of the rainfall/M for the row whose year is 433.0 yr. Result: 1.08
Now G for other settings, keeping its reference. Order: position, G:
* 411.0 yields 1.00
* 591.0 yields 0.90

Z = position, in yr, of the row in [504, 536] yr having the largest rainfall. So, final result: 519.0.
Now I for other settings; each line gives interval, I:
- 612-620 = 0.67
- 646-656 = 0.15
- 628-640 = 0.34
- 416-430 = 0.50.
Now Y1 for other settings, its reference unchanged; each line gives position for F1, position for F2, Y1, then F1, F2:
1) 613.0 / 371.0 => -0.9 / 0.28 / -0.12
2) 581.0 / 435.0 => -2.1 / 0.21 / 0.09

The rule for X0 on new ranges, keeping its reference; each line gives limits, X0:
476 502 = 1.21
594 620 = 1.10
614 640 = 0.99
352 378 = 1.12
